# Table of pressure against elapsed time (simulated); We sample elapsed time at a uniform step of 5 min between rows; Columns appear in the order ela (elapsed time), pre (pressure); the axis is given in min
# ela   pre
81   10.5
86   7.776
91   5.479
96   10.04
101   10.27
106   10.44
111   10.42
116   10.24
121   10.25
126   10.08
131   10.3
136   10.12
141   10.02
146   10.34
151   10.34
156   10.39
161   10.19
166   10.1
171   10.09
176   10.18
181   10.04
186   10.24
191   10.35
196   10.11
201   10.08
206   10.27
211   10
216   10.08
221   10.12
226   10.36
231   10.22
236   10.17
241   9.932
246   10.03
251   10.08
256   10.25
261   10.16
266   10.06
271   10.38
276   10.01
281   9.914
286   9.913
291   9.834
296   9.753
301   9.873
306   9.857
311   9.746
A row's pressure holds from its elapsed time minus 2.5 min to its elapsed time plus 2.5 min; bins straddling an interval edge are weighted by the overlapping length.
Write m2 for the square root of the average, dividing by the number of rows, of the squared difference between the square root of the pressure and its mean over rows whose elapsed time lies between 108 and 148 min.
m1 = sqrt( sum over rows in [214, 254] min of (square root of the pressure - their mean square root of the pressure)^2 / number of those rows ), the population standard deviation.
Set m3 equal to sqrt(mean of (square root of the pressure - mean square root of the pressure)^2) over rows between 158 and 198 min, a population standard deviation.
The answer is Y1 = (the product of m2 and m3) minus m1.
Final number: -0.0187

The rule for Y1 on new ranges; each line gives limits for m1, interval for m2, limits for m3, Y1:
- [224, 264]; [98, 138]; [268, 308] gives -0.0192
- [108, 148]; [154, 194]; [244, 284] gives -0.0197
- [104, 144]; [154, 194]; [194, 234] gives -0.0221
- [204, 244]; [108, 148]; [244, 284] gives -0.0203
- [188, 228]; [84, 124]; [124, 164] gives -0.0139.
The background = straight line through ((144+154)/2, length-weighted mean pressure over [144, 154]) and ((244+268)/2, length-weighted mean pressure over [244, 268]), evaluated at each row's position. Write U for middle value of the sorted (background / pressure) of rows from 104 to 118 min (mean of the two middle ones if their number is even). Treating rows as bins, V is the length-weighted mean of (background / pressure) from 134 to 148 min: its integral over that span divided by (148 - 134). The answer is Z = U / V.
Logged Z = 0.98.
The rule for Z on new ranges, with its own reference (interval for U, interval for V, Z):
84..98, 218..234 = 1.35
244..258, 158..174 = 0.99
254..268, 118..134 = 0.98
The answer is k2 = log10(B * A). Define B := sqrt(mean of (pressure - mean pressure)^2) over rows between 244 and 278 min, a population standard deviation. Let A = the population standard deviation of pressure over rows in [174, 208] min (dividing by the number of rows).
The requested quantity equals -1.89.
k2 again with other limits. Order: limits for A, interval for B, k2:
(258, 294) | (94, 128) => -1.62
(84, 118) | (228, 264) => -0.74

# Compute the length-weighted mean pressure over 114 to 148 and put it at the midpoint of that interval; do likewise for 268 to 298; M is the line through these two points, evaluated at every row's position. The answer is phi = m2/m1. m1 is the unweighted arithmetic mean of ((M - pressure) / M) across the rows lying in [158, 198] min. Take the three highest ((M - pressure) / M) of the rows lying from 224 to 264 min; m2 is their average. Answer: -0.3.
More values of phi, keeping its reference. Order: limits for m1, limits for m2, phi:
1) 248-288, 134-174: -0.8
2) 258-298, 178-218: -2.3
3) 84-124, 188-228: 0.0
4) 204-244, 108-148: -1.3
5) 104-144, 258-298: -4.0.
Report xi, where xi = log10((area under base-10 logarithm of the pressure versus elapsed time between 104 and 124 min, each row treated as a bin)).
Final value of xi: 1.31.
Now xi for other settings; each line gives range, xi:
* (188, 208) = 1.30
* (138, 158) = 1.31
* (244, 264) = 1.30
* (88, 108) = 1.27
